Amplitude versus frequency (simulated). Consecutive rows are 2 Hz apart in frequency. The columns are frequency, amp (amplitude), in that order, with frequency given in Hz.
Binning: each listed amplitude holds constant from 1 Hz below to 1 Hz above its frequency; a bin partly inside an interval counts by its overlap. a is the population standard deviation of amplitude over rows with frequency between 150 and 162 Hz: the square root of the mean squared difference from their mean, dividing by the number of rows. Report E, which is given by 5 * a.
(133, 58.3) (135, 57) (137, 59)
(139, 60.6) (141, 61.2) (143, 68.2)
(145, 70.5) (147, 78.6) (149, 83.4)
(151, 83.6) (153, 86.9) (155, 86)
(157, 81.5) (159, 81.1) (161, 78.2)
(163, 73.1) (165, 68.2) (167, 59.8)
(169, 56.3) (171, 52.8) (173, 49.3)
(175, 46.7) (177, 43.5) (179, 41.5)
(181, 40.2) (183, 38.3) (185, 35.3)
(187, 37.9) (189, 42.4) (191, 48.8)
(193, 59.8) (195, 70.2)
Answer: 15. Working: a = 3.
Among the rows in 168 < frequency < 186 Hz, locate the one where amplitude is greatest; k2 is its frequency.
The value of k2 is 169 Hz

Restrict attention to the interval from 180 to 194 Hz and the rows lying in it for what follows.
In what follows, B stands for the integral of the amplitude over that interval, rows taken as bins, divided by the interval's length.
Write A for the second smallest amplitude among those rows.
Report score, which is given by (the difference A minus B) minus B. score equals -49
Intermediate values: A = 37.9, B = 43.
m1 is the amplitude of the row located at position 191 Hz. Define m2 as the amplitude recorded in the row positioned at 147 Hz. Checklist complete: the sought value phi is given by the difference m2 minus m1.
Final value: 30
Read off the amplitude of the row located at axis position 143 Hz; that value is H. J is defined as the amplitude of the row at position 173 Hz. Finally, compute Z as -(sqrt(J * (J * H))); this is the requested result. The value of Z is -407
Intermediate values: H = 68.2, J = 49.3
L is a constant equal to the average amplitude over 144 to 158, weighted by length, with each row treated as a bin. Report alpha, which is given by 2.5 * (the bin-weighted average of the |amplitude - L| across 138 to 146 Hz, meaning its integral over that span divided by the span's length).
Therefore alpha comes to 41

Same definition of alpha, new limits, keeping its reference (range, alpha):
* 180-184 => 106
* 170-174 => 76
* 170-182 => 90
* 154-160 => 4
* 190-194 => 68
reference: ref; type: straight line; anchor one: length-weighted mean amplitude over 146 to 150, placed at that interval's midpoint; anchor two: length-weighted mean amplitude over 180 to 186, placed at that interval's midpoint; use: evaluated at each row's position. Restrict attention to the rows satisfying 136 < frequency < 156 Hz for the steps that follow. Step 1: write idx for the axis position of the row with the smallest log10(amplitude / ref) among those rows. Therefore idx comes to 137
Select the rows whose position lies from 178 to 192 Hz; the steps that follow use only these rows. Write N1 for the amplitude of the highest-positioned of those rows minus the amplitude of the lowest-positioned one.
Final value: 7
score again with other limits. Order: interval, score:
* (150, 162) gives -85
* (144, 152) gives -79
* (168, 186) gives -51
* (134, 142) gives -60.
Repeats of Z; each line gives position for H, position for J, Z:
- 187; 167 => -368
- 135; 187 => -286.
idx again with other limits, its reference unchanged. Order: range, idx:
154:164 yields 157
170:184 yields 177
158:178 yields 177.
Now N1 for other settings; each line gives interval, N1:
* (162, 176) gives -26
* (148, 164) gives -10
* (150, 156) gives 2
